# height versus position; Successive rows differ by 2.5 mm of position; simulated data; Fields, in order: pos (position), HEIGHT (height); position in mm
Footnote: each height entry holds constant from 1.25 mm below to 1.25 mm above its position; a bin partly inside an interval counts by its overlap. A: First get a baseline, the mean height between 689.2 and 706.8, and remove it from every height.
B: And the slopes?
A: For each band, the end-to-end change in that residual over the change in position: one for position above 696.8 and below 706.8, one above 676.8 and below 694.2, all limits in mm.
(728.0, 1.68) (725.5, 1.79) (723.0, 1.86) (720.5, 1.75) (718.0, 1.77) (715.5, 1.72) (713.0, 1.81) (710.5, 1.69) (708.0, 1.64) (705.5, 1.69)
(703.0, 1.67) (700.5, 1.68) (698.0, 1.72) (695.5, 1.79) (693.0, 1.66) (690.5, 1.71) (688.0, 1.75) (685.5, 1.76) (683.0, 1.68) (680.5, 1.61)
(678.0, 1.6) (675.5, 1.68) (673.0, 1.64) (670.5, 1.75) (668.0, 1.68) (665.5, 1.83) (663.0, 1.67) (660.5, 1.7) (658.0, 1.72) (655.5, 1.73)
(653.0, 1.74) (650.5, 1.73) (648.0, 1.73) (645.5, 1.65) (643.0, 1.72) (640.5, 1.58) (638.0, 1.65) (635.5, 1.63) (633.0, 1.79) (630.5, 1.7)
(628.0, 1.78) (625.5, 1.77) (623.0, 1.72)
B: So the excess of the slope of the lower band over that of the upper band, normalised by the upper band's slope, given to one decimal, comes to -2.0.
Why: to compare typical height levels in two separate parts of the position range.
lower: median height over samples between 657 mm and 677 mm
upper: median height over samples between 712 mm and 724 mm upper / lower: 1.05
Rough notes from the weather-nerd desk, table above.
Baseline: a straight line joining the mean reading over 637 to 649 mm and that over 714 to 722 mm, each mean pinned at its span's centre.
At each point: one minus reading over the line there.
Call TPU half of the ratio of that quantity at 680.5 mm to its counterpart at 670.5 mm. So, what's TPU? -0.9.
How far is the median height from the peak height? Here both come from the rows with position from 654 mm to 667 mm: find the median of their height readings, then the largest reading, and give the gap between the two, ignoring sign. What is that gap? 0.11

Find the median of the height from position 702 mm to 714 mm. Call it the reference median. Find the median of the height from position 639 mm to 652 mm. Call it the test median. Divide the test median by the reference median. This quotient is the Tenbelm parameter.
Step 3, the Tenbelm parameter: 1.02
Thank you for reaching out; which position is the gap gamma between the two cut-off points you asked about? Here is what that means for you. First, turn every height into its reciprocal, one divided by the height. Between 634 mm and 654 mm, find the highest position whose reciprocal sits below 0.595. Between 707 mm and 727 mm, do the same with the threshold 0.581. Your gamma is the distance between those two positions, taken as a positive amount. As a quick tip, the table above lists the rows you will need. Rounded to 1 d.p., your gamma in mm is 72.5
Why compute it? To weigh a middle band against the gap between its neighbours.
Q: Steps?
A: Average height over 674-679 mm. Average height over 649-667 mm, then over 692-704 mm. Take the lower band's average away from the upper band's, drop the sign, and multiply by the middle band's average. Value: 0.04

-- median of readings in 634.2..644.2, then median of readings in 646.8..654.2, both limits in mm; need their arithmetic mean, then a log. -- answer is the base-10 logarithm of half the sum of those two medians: 0.227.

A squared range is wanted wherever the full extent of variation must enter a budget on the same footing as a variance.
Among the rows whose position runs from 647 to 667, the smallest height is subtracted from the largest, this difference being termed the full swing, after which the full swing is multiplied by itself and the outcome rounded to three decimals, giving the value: 0.026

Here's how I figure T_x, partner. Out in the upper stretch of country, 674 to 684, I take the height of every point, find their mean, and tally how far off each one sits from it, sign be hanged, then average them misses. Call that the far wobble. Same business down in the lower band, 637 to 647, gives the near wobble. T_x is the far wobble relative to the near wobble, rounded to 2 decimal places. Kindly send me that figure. 1.07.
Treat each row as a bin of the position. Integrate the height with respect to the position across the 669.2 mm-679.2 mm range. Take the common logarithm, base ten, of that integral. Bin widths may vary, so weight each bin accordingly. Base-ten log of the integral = 1.22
